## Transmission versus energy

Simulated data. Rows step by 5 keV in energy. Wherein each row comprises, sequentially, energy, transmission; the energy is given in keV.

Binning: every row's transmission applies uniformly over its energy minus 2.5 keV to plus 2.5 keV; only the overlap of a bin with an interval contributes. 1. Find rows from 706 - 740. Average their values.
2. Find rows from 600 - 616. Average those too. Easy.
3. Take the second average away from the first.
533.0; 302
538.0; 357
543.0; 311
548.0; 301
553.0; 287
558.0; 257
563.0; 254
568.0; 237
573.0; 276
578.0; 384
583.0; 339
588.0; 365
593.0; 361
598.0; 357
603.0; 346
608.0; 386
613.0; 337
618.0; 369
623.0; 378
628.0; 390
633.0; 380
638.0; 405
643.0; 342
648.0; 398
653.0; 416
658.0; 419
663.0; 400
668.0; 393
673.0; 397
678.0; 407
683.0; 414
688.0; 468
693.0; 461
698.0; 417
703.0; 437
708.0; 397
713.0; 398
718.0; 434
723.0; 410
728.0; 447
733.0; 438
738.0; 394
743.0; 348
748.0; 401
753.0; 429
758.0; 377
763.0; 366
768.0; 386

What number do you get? 61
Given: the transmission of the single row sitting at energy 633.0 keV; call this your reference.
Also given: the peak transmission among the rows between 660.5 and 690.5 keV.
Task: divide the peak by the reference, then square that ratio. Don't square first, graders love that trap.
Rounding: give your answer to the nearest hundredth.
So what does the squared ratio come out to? 1.52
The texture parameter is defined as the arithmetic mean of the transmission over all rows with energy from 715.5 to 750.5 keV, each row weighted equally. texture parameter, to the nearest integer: 410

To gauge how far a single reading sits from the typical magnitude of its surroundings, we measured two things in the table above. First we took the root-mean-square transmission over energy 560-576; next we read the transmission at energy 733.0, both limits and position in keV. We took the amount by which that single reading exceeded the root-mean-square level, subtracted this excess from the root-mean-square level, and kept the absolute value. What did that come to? 74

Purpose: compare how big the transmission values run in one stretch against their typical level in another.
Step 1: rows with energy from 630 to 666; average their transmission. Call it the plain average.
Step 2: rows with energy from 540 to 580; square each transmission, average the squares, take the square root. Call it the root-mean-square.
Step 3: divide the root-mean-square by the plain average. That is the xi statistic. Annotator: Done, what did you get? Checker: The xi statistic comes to 0.74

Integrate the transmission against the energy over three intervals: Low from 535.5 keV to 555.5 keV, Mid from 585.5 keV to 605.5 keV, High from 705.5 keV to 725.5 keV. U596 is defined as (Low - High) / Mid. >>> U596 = -0.27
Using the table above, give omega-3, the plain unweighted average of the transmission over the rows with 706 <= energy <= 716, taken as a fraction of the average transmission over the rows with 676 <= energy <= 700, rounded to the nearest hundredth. 0.92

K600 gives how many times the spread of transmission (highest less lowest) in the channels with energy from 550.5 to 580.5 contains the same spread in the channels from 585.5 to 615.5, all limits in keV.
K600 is 3.0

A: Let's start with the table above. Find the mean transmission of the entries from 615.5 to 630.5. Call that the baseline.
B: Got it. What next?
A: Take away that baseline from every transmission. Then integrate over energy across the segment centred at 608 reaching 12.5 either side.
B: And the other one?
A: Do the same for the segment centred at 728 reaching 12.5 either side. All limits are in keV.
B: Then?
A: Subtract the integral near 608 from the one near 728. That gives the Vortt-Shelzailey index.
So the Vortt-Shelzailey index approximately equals 1640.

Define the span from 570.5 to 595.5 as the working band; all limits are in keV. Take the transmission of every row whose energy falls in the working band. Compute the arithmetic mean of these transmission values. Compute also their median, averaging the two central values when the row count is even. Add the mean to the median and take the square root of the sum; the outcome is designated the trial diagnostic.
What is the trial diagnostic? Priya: 26.6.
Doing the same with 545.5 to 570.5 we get 22.9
